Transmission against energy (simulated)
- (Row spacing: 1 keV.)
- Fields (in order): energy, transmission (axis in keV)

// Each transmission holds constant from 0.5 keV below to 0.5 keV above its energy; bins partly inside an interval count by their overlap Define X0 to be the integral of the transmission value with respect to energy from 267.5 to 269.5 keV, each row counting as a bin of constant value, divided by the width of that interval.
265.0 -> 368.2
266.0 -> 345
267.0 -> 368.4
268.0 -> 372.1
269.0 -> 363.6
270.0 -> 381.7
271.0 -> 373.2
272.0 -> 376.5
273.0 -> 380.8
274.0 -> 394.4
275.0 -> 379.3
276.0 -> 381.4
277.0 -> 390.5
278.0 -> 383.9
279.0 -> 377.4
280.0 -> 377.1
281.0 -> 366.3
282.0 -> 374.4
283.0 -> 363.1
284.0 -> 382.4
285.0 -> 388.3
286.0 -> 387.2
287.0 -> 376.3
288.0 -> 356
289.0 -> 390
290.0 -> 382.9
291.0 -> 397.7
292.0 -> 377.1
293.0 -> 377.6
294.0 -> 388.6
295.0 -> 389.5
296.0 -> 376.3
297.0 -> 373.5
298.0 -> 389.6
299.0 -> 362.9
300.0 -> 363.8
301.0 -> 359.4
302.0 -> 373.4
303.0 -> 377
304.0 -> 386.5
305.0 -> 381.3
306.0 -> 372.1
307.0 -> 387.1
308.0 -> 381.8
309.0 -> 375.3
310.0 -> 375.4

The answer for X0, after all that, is 368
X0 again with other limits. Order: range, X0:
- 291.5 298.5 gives 382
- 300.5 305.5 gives 376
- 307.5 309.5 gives 379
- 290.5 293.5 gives 384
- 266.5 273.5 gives 374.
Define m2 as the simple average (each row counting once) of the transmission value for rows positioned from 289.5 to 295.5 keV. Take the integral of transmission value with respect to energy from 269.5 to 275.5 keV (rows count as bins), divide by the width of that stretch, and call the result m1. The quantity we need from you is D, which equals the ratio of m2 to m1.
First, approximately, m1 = 381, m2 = 386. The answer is 1.01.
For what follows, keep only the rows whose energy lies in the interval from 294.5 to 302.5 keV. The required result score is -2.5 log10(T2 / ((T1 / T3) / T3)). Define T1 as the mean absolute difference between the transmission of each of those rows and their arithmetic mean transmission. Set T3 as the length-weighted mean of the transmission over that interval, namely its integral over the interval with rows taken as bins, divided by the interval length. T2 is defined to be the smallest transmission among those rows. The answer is -16.9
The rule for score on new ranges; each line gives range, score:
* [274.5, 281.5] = -17.6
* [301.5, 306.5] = -17.6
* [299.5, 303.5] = -17.1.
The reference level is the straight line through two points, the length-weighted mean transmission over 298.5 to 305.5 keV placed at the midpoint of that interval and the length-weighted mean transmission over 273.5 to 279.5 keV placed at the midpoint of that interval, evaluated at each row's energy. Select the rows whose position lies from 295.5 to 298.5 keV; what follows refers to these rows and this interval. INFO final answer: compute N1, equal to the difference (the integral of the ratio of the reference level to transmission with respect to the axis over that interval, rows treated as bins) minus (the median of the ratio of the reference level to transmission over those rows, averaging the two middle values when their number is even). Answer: 1.96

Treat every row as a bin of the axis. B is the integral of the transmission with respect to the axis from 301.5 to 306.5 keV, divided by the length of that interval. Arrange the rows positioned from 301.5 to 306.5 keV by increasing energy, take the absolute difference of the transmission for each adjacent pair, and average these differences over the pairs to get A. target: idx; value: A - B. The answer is -371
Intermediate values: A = 6.9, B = 378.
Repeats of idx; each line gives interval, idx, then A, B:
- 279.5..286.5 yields -368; 9.4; 377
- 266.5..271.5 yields -362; 9.7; 372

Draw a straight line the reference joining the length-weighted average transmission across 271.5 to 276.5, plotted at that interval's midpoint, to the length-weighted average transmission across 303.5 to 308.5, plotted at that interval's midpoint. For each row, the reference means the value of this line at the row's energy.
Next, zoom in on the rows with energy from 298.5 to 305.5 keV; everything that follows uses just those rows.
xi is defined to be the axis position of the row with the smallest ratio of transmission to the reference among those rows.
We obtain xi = 301.0 keV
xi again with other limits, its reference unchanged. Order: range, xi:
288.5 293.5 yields 292.0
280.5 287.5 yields 283.0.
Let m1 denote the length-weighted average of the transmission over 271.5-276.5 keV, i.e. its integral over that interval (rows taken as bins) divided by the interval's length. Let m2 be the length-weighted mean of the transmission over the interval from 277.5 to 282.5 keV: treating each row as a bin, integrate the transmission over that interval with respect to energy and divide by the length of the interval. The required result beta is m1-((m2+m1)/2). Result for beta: 3.3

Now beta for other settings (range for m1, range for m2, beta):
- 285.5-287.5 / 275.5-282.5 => 1.5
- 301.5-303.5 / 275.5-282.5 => -1.8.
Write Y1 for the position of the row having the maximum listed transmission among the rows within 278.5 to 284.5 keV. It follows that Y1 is 284.0 keV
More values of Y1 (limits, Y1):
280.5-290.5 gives 289.0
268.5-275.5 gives 274.0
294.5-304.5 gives 298.0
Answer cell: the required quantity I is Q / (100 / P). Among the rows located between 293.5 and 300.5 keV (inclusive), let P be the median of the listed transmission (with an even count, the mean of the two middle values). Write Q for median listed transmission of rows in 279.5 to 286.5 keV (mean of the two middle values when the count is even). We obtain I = 1419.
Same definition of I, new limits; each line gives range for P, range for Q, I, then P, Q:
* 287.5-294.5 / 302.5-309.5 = 1460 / 383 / 381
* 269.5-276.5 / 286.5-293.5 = 1438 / 381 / 378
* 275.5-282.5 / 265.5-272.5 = 1404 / 377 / 372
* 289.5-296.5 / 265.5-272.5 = 1425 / 383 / 372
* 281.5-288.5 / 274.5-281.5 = 1427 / 376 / 379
